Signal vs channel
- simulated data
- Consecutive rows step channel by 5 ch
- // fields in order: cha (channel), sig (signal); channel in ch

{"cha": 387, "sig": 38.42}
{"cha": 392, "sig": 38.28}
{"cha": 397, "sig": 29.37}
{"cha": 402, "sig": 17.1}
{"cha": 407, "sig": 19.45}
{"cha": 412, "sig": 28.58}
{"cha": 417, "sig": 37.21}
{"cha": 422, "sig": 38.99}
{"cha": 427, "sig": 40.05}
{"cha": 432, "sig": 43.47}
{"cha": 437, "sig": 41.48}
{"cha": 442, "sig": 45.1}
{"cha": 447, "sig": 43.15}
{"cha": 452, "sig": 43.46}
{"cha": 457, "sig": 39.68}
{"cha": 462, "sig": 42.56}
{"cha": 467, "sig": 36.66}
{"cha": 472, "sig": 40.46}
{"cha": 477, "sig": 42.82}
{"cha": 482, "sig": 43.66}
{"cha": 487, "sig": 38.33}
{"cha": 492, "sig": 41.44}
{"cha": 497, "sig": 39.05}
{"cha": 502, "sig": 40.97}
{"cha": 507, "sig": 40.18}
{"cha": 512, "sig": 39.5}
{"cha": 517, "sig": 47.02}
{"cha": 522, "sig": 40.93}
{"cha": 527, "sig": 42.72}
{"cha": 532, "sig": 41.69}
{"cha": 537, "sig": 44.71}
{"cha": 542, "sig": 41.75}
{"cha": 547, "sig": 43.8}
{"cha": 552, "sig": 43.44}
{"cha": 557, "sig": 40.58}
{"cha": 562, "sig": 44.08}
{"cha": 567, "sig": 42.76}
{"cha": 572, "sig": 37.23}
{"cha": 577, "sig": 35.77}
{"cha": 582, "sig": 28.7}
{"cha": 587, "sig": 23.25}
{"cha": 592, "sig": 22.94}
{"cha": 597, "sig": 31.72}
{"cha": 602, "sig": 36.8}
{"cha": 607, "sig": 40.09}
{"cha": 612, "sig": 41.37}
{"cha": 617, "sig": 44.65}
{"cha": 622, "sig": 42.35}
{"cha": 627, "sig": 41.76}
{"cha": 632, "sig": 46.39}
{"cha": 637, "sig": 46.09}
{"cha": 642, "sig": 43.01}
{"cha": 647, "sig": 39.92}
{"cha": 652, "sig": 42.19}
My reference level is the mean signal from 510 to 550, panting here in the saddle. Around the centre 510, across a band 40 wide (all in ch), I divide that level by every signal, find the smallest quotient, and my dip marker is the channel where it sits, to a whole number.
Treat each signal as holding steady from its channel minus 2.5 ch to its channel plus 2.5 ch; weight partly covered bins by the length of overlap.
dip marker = 517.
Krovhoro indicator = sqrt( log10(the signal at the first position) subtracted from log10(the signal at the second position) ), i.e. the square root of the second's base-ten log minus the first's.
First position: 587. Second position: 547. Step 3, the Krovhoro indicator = 0.52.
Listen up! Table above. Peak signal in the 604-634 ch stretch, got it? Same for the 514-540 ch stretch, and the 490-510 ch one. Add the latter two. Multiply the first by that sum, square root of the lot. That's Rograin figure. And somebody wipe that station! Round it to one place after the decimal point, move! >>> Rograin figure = 64.1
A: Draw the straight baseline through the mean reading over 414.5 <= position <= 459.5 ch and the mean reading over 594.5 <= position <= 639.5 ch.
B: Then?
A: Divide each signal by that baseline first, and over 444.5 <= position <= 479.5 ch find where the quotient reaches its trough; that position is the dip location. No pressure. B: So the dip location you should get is 467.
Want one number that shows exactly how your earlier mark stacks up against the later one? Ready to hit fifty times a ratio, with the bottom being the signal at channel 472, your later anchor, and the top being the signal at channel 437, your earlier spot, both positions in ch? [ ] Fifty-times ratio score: 51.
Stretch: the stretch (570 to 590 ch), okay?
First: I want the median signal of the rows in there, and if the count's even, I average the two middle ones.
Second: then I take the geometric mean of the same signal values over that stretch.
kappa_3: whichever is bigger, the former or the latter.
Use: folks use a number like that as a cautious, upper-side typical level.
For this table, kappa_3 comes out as 32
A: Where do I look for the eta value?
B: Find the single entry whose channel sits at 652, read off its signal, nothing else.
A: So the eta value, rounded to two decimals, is 42.19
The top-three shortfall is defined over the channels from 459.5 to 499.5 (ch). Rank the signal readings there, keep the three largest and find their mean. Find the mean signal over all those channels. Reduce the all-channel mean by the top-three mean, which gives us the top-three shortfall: -2.4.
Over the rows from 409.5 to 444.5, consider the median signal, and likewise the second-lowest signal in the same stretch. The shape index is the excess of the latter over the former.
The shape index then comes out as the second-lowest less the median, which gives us -2.8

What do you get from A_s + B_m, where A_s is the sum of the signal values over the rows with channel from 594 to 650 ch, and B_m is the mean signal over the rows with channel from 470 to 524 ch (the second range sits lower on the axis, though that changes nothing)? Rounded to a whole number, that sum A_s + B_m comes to 495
